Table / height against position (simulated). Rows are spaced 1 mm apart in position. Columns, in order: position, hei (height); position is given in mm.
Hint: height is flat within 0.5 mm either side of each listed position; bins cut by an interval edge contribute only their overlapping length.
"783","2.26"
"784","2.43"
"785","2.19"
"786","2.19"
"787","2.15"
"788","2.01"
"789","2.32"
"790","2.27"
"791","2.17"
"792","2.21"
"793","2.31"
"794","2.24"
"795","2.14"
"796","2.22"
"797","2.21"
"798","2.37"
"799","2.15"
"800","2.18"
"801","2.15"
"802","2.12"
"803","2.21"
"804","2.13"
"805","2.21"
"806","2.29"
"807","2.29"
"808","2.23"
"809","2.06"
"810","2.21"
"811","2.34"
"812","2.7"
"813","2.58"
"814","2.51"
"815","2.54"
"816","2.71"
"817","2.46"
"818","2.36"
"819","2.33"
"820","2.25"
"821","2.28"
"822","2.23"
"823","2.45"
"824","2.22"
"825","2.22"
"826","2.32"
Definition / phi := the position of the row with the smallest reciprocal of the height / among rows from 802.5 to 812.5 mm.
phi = 812 mm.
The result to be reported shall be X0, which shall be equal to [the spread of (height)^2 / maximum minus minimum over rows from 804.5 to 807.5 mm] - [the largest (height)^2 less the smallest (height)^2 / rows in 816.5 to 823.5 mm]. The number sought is -0.7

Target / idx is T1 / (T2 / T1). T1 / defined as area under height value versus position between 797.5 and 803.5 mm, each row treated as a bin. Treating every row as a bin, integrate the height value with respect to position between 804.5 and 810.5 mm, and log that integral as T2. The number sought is 13.1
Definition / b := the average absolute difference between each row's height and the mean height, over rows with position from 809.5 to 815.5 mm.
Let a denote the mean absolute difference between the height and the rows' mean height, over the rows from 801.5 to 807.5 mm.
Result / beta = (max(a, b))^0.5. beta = 0.37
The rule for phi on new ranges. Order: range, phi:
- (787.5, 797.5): 789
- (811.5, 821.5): 816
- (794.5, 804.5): 798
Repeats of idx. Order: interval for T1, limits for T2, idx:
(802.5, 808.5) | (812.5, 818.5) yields 11.8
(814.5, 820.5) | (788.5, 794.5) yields 15.9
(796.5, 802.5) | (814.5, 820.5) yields 11.9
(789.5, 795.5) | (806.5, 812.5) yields 12.9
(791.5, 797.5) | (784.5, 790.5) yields 13.5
